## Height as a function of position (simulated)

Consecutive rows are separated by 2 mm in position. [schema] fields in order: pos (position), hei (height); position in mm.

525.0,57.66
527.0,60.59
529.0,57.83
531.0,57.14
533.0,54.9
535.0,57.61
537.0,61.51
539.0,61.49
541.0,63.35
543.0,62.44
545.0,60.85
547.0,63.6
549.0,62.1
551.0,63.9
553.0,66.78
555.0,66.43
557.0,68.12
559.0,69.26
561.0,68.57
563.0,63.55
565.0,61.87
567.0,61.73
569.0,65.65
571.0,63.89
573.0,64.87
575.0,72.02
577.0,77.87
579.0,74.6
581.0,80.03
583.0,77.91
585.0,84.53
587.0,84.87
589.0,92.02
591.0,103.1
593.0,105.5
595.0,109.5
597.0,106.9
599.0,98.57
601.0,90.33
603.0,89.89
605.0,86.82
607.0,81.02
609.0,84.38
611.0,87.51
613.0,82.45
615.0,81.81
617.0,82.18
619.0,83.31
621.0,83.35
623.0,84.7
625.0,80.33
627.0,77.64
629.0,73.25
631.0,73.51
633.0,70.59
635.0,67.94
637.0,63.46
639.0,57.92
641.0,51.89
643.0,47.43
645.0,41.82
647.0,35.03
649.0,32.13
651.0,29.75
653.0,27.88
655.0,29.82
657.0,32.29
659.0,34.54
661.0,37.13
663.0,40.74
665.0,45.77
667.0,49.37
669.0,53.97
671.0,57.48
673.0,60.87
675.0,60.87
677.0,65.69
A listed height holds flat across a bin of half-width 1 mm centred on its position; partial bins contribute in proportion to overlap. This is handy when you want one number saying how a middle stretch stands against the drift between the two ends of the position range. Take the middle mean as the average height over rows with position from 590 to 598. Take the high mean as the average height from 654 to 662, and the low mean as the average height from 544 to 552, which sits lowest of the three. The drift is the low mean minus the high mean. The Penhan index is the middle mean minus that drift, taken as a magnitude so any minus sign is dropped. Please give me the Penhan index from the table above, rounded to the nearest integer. 77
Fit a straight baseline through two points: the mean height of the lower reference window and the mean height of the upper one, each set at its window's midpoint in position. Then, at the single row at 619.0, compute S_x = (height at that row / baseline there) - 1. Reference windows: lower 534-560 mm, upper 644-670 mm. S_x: 0.79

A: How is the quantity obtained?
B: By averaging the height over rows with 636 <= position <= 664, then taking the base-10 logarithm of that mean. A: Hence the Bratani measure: 1.60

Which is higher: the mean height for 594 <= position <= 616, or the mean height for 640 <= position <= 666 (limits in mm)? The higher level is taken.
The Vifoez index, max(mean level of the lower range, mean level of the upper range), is 91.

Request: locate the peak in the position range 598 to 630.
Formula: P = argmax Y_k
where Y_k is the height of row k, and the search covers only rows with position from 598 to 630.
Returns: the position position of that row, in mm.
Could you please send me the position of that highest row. 599.0 mm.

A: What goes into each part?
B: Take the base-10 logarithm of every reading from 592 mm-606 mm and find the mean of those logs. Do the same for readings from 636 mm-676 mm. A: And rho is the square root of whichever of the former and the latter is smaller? 1.28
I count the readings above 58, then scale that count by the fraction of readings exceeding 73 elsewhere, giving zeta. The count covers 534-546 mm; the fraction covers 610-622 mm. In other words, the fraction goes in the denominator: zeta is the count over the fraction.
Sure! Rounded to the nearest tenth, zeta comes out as 5.0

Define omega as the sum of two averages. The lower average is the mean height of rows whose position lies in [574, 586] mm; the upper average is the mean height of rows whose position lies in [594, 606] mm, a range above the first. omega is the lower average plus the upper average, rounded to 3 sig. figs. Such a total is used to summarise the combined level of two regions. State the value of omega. 175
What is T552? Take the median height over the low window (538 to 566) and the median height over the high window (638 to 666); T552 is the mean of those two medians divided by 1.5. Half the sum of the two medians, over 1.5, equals 33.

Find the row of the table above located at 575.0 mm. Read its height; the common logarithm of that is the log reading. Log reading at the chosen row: 1.86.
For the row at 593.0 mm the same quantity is 2.02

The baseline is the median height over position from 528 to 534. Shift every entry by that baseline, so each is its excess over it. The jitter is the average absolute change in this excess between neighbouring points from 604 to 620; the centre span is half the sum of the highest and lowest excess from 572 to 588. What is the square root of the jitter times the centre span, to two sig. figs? 7.0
